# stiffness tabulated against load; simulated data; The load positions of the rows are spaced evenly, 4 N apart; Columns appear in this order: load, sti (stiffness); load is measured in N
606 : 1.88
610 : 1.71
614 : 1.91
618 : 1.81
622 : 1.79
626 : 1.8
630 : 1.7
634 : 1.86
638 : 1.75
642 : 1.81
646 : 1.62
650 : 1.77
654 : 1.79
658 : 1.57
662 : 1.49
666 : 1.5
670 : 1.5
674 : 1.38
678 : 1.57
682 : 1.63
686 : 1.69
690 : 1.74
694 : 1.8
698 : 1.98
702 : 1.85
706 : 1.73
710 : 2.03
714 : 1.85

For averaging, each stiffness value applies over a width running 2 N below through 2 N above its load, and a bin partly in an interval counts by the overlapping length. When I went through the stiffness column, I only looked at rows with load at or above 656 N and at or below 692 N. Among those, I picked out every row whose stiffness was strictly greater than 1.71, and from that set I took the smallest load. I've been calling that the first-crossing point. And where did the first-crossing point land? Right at 690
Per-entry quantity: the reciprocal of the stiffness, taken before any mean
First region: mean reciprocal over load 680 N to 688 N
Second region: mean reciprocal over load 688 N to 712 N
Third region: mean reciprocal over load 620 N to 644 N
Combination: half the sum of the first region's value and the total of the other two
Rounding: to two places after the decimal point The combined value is 0.85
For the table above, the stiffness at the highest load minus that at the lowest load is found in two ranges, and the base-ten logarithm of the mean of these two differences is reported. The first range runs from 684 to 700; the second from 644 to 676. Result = -1.60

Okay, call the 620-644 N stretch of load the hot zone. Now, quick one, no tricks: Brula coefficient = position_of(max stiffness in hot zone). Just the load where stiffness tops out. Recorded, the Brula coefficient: 634 N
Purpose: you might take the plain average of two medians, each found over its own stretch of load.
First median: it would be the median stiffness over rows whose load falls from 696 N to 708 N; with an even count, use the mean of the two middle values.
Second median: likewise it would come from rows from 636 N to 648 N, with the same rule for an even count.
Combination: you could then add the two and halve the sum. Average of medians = 1.80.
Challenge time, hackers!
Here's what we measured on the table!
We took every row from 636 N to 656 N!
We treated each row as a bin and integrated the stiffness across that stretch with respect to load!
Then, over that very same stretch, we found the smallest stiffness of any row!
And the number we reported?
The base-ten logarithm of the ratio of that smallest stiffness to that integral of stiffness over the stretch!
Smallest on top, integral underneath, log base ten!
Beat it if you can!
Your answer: -1.3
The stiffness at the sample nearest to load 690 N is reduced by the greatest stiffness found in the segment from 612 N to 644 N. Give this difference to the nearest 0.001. -0.170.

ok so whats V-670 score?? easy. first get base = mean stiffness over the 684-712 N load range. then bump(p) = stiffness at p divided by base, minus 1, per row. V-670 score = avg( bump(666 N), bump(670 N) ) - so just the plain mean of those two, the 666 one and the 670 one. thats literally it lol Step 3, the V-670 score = -0.18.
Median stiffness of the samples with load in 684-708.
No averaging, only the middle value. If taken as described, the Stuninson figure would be 1.77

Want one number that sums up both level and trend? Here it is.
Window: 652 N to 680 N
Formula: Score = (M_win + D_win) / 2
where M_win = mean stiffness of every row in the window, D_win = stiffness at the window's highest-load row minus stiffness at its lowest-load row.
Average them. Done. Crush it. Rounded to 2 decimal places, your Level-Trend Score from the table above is 0.66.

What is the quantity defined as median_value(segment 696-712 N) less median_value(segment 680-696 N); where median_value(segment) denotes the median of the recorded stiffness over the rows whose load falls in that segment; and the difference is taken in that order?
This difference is 0.20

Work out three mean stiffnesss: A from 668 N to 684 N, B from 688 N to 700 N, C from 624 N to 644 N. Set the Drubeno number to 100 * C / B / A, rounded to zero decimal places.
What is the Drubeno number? 64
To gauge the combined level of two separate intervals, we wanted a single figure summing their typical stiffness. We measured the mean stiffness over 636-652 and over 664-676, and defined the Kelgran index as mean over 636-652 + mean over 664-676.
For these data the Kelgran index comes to 3.20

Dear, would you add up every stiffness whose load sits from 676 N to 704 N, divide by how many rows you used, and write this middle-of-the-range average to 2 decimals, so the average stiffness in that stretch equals 1.75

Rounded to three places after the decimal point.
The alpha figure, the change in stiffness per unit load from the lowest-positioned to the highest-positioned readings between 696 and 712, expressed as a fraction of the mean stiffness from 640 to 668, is 0.003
